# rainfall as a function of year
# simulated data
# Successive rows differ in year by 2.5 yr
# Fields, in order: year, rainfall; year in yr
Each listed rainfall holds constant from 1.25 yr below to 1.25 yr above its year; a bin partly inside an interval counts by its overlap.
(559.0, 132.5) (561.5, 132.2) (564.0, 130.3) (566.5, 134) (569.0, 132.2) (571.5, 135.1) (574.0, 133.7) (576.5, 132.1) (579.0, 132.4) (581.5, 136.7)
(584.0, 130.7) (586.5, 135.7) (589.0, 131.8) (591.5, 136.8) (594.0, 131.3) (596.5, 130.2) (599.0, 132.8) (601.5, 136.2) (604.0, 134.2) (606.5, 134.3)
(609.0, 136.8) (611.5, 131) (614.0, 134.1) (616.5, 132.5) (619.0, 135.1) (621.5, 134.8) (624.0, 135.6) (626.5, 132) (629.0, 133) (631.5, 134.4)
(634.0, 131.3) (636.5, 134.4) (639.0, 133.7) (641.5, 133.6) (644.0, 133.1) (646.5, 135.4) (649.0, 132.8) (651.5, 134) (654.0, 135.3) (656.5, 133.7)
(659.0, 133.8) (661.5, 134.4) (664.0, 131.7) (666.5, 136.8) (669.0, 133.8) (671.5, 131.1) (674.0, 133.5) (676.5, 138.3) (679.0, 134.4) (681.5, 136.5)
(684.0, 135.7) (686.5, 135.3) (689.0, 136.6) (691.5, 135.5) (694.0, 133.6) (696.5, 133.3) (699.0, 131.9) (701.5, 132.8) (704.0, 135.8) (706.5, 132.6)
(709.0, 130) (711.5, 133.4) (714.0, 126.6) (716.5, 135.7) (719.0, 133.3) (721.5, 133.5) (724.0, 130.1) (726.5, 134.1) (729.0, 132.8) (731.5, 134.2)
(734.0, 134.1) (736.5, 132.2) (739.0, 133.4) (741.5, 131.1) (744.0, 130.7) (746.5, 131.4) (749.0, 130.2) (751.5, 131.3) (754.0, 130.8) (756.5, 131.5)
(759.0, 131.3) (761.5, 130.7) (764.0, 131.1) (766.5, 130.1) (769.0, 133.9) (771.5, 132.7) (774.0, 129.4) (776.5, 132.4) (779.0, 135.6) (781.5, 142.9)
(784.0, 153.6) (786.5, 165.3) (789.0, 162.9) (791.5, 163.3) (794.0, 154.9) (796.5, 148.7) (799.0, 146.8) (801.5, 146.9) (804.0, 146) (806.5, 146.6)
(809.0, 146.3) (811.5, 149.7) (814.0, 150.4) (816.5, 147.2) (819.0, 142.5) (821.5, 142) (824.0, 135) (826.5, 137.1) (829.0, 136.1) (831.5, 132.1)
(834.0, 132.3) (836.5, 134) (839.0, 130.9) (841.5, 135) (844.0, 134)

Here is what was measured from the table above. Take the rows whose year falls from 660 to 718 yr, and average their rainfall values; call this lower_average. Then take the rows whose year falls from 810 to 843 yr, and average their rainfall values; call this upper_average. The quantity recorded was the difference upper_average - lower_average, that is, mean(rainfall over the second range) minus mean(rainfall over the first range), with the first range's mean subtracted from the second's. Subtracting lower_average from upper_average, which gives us 4.9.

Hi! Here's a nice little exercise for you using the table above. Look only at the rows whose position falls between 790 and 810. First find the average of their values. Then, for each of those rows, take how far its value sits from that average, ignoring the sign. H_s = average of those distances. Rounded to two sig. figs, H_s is 4.6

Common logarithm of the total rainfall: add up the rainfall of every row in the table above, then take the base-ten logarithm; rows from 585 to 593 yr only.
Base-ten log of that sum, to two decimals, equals 2.61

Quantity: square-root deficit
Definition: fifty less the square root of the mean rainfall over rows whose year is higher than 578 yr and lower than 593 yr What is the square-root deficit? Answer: 38.4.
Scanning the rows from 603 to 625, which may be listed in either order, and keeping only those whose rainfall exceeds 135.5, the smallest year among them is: 609.0 yr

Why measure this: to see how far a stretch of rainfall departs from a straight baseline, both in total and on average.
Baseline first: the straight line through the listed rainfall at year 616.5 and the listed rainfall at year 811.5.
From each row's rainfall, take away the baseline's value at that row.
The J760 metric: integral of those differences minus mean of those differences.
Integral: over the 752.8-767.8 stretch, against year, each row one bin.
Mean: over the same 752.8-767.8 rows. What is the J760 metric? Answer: -200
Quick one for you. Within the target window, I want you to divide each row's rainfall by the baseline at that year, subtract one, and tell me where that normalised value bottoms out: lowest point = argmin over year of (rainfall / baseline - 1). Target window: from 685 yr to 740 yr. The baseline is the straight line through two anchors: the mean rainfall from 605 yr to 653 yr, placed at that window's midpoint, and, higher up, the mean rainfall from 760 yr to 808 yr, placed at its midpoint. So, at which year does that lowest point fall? 714.0 yr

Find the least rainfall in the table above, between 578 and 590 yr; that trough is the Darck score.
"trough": 130.7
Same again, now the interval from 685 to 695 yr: 133.6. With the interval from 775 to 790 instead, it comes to 132.4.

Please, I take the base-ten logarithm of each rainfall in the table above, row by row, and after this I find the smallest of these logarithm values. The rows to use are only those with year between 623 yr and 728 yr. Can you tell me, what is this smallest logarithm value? 2.10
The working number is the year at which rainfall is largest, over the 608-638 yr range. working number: 609.0 yr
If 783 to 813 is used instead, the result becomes 786.5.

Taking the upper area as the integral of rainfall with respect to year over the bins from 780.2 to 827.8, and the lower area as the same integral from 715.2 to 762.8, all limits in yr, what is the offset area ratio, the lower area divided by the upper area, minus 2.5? -1.61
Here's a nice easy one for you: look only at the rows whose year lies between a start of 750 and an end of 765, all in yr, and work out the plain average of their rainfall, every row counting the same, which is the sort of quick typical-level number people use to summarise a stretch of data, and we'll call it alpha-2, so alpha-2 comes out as 131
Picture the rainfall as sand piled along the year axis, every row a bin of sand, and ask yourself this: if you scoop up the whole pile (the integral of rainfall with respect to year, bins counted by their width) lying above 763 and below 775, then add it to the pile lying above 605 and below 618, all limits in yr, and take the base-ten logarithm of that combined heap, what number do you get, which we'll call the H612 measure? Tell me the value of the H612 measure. 3.52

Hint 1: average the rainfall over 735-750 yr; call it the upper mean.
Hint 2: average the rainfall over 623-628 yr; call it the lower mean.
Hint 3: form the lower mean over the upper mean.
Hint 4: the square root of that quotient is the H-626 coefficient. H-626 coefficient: 1.01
